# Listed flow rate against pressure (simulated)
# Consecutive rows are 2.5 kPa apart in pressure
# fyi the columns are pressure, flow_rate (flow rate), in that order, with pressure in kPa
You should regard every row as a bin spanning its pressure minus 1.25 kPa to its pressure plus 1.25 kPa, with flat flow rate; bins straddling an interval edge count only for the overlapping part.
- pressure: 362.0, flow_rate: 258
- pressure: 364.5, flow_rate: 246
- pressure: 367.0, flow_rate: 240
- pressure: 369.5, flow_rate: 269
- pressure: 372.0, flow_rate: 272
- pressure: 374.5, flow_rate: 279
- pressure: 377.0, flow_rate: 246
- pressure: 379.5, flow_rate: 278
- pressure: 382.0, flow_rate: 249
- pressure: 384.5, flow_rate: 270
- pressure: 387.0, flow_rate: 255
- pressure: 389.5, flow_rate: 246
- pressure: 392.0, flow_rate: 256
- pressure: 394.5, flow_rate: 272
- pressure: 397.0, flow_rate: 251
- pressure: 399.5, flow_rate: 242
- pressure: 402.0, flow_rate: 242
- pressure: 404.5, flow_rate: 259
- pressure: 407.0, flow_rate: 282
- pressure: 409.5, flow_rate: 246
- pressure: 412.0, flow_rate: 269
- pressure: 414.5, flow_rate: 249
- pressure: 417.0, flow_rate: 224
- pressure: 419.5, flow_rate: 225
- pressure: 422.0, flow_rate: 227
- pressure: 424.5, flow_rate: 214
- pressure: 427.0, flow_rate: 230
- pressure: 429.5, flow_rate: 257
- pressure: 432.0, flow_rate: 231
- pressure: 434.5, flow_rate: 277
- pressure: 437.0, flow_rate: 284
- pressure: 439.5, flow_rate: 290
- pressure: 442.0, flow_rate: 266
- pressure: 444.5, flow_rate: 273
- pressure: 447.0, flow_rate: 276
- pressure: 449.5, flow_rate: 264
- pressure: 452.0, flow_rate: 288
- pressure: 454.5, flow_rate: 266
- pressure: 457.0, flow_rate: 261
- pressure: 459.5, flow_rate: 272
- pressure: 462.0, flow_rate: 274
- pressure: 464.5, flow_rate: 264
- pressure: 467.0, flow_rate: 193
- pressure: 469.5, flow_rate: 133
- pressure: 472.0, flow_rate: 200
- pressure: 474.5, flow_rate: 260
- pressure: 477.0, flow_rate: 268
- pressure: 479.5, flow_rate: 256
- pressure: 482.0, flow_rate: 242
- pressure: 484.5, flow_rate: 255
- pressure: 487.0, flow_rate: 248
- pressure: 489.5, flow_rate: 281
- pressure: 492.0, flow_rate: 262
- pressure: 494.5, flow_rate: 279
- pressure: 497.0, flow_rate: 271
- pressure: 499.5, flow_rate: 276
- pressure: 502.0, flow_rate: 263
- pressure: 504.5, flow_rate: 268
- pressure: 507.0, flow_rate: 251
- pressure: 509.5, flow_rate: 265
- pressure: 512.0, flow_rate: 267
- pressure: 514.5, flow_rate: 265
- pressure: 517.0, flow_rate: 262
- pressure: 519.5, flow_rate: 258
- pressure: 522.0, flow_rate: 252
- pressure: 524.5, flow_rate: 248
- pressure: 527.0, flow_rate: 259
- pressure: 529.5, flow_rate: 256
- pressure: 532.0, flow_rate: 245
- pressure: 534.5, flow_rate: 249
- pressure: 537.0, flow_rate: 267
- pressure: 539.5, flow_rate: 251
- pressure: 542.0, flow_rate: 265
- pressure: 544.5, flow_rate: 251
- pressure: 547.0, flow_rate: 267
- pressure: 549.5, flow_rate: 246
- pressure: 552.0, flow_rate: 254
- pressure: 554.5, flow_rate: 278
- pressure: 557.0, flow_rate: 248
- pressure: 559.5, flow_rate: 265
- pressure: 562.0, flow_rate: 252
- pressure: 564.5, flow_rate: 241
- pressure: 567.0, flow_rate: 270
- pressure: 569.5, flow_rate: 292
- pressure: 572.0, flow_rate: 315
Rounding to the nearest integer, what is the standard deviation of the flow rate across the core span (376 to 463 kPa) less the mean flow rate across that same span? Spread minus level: -238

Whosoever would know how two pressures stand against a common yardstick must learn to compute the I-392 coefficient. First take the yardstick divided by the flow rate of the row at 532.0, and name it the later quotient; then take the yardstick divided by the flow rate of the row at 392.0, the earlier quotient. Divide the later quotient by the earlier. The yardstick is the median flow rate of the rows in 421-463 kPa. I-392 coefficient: 1.04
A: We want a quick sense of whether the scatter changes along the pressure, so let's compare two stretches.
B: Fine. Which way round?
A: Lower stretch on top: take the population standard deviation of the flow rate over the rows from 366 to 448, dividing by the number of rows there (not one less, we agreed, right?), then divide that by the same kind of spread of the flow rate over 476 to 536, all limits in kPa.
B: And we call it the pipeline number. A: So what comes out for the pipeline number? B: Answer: 1.9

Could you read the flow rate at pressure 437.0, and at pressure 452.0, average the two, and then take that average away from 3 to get -283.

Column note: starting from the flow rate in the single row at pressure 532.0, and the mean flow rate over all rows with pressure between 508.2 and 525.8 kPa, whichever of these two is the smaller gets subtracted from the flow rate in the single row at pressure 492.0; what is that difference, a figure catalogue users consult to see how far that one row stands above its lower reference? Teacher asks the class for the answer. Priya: 17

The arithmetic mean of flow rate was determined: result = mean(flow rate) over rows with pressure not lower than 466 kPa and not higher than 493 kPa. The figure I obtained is 236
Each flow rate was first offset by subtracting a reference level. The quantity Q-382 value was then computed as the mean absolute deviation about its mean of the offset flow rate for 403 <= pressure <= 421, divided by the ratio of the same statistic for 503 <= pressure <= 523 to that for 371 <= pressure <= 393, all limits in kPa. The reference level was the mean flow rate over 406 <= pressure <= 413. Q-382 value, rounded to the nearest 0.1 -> 36.4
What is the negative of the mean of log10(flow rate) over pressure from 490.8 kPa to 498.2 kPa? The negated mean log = -2.432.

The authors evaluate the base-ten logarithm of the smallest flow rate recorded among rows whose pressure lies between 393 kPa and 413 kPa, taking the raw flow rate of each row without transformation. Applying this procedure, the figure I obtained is 2.384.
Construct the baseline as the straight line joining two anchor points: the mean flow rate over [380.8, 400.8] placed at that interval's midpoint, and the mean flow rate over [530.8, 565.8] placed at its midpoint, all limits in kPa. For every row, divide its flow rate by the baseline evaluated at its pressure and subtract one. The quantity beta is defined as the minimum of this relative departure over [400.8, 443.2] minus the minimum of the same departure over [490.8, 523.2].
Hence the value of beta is -0.14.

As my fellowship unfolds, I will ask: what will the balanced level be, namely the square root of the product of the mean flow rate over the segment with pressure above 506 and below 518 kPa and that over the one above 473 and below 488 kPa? 258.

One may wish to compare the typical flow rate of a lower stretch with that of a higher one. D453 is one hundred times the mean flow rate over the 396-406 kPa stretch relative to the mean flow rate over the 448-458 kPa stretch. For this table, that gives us 92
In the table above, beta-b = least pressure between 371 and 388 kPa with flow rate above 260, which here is 372.0 kPa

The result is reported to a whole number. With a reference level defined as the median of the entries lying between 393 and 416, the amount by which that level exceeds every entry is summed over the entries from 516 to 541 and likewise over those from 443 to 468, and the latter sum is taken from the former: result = 84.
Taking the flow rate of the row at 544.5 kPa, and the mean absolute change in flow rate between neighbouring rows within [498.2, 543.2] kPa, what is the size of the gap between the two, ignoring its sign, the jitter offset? 242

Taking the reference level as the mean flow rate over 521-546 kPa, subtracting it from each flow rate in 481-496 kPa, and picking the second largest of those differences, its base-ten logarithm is 1.4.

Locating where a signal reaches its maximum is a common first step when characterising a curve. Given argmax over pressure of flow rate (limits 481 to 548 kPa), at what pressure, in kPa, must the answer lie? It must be 489.5 kPa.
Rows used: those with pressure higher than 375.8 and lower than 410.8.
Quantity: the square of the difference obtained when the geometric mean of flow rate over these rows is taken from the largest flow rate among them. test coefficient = 656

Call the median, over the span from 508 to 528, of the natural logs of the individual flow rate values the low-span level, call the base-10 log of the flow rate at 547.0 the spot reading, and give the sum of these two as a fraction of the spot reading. 3.29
